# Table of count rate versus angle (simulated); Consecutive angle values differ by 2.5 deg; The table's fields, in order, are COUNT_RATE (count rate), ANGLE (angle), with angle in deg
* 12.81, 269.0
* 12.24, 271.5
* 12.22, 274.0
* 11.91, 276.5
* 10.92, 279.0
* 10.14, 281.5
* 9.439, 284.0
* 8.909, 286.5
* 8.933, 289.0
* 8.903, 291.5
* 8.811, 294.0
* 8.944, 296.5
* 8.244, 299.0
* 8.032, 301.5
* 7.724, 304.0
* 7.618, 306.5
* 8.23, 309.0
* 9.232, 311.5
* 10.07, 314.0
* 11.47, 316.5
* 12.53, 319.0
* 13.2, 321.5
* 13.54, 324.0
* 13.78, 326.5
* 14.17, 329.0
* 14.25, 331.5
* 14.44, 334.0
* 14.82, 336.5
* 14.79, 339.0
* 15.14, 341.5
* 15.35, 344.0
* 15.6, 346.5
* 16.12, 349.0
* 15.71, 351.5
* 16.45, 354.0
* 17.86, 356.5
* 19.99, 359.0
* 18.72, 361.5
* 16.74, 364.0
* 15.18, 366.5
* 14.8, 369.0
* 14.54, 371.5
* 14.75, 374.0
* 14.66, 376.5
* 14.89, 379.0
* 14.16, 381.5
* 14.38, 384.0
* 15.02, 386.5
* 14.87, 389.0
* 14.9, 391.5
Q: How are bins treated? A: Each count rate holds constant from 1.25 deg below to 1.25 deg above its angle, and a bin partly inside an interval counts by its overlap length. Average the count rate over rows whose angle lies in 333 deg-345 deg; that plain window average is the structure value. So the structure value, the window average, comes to 15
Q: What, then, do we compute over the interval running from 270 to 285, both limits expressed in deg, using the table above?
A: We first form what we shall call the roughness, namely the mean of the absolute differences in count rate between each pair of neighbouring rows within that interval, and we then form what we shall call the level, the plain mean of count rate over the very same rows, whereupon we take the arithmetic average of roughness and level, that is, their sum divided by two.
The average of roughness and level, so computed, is 5.9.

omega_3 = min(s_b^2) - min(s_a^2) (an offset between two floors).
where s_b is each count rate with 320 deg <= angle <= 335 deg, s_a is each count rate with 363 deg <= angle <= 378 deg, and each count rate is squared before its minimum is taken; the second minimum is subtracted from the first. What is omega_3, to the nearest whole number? -37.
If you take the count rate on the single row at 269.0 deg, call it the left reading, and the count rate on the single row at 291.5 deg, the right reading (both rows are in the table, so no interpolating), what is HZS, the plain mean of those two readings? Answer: 10.9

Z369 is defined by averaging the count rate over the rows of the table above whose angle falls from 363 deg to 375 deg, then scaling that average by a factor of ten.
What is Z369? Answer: 152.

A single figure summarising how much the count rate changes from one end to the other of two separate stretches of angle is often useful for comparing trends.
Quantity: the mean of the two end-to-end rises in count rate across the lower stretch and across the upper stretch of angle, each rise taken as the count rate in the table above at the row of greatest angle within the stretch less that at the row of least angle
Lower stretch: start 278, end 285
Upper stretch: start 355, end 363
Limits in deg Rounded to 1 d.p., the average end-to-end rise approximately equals -0.3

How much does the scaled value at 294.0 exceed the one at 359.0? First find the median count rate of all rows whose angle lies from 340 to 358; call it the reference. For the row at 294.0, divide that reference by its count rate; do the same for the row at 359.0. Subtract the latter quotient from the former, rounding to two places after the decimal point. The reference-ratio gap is 1.00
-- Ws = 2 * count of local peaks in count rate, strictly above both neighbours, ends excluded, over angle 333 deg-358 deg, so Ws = 4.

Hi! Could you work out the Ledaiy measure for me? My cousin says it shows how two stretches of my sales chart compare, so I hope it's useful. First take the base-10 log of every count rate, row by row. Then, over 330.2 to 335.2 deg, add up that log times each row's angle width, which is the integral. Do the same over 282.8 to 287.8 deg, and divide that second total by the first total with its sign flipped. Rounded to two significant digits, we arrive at -0.83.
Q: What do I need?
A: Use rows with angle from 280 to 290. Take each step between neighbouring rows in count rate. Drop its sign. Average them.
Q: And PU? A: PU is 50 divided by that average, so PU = 120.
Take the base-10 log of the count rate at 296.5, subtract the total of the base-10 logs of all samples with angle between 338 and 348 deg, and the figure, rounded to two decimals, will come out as -3.78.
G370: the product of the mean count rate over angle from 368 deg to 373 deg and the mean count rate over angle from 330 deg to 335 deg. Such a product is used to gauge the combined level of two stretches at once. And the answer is 210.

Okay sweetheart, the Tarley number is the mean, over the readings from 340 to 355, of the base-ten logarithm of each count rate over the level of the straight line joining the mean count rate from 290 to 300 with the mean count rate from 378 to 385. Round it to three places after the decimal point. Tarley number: 0.109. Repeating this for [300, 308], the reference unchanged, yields -0.077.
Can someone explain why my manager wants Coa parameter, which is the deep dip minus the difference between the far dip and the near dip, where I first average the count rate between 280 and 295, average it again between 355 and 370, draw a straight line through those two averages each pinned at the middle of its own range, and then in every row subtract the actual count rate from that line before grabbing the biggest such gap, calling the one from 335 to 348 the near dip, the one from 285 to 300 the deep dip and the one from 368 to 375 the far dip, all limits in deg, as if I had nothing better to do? -1.6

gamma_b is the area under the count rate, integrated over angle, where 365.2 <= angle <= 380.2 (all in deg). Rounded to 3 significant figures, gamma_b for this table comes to 222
